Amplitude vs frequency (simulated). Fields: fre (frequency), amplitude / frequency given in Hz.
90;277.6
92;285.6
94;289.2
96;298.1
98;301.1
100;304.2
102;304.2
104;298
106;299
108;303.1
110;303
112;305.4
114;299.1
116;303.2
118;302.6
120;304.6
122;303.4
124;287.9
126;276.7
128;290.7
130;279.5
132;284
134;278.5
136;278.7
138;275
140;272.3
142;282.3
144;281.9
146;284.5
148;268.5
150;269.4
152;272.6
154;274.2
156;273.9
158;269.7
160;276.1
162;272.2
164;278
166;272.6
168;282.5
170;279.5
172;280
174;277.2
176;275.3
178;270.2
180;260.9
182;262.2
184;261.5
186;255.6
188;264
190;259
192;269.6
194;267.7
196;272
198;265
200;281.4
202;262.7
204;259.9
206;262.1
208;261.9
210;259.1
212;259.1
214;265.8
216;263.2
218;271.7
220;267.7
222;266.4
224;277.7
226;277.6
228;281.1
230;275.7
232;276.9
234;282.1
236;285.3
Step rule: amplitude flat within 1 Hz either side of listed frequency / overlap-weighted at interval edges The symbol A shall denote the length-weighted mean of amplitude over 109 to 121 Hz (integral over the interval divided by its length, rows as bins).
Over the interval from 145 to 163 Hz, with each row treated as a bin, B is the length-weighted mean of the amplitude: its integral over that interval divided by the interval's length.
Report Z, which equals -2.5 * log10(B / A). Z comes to 0.11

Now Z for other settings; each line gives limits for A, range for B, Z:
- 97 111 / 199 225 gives 0.14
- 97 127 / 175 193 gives 0.14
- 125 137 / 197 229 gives 0.05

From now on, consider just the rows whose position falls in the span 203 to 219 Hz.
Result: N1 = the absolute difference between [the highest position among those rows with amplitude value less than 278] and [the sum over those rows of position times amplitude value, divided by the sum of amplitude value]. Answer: 7.0 Hz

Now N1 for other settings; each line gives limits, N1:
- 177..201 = 8.9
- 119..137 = 1.9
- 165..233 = 33.0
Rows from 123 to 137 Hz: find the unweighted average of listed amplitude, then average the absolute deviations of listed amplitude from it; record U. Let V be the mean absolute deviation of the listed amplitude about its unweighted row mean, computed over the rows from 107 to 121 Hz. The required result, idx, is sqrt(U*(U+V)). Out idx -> 5.1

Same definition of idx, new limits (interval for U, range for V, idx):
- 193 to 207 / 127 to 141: 7.4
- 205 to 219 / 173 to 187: 5.6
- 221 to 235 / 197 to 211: 5.2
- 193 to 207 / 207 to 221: 7.1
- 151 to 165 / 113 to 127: 4.5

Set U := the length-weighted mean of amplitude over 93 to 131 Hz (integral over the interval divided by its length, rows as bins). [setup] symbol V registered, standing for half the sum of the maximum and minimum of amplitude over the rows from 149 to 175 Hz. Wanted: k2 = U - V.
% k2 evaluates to 22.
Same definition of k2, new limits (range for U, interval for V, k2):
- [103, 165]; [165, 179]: 9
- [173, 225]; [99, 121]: -36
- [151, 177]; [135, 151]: -1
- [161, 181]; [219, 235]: 1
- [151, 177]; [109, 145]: -13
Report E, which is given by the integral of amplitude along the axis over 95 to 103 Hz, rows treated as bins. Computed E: 2415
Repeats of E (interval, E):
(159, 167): 2198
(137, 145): 2223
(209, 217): 2094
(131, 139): 2232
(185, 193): 2096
